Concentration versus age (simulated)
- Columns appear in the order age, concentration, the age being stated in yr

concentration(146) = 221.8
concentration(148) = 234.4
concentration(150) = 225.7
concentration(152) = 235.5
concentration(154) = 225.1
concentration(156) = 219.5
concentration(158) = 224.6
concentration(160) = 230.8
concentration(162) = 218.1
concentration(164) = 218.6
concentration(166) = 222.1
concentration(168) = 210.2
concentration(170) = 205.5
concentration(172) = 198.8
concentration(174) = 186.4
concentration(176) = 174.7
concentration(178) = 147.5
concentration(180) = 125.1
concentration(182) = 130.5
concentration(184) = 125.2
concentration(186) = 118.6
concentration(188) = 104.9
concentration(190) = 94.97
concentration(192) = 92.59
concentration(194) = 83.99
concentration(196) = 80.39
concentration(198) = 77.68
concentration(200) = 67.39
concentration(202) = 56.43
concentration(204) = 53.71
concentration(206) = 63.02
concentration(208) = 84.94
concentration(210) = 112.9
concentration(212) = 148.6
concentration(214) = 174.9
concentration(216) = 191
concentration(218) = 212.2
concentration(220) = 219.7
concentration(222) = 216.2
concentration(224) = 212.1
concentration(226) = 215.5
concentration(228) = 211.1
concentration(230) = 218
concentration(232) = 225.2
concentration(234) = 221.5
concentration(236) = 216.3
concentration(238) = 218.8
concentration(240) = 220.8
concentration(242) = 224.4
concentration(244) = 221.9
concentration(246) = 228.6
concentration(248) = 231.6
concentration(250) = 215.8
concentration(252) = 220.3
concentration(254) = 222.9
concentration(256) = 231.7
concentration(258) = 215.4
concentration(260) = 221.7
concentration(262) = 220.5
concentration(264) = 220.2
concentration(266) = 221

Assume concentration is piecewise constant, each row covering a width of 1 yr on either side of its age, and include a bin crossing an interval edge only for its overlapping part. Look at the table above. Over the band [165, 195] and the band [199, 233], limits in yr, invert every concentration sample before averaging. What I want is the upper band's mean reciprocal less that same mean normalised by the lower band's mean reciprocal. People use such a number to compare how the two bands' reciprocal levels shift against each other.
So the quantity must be -1.1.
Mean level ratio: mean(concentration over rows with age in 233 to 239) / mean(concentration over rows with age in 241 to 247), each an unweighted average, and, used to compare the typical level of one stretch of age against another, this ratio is 0.97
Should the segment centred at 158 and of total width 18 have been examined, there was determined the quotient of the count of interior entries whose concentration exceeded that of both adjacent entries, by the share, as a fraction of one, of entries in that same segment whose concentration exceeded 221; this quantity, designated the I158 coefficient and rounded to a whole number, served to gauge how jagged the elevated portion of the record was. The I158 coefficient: 3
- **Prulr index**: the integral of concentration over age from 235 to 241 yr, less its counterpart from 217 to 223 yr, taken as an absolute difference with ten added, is 26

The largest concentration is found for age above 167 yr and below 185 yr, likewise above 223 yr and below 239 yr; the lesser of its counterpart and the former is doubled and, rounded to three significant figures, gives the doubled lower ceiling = 420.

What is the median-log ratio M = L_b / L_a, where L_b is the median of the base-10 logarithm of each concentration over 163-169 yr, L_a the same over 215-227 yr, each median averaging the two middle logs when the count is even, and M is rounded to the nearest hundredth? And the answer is 1.00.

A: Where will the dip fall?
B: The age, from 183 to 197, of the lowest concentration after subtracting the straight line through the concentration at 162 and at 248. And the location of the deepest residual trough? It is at 196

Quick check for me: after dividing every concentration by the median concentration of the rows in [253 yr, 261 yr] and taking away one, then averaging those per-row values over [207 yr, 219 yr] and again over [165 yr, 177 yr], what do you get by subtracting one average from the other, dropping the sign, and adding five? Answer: 5.20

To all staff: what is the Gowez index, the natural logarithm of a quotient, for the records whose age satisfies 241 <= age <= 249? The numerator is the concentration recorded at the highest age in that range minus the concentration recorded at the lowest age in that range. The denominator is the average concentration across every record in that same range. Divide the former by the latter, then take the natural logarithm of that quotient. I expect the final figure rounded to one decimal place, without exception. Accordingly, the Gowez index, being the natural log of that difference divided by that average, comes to -3.4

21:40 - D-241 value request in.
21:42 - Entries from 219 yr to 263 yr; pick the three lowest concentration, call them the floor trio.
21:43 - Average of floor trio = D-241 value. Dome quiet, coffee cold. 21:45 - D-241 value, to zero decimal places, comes 213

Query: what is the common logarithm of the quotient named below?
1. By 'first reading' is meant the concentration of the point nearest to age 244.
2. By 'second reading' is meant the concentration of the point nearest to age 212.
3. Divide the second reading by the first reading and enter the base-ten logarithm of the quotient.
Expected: -0.174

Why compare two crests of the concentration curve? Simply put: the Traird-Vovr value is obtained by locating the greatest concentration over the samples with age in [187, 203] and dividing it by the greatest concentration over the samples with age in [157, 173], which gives 0.5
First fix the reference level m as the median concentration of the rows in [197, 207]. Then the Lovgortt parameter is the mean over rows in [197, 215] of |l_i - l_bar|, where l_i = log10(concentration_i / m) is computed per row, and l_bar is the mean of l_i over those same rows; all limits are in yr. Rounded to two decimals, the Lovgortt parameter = 0.15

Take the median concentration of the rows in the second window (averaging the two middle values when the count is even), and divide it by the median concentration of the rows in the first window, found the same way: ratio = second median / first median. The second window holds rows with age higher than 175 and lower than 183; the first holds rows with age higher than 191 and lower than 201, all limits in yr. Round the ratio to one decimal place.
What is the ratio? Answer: 1.7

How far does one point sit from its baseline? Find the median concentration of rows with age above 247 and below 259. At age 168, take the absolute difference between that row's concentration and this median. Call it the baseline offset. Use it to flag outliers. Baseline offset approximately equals 11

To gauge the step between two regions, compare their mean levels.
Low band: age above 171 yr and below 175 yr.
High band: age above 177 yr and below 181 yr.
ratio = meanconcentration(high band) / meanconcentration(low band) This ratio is 0.7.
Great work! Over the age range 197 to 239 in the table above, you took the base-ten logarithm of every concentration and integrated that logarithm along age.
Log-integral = 91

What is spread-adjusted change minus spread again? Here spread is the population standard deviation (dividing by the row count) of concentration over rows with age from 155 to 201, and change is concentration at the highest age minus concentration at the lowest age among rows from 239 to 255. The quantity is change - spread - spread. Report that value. -111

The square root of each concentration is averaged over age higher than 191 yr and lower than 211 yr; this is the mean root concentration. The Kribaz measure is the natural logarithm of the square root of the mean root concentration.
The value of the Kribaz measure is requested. 1.08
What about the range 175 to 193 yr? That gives 1.20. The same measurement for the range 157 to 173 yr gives 1.34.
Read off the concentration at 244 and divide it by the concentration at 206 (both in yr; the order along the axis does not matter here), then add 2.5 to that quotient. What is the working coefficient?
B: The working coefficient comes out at 6.02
